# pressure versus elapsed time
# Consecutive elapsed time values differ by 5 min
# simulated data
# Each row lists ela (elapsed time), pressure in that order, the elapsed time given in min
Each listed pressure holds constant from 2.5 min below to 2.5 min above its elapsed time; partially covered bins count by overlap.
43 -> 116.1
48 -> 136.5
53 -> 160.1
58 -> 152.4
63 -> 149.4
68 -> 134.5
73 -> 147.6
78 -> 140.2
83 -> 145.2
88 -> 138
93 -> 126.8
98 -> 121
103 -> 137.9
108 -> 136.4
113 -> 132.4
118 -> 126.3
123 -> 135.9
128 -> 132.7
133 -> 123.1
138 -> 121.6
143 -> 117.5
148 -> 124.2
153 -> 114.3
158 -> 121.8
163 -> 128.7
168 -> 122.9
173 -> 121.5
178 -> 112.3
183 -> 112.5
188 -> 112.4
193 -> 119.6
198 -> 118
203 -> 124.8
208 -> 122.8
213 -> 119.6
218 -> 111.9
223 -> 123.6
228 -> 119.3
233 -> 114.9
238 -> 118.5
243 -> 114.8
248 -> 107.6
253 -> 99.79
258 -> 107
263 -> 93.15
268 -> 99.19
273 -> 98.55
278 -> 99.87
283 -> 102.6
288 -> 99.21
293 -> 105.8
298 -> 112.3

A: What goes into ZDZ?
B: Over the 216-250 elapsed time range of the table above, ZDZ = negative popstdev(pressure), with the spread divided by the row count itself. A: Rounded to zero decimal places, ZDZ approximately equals -5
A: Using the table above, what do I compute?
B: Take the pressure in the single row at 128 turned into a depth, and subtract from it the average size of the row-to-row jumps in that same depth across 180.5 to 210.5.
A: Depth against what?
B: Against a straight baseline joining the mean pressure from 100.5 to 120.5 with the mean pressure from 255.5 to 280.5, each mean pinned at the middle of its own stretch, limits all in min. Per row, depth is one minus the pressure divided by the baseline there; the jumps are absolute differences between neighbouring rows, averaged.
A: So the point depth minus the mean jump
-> -0.057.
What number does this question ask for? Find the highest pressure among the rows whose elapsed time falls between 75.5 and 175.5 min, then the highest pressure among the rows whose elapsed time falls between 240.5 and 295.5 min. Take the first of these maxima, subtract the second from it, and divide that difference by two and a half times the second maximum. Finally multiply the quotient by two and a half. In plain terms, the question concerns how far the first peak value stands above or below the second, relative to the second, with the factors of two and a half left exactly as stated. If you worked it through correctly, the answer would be 0.26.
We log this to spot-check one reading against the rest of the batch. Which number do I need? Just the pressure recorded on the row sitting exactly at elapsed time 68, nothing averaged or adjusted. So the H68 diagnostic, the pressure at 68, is 134.5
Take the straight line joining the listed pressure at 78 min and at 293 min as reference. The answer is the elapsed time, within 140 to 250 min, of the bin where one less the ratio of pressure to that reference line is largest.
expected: 153 min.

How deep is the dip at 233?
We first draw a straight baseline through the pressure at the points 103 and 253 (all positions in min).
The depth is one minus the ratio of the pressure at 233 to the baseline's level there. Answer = -0.10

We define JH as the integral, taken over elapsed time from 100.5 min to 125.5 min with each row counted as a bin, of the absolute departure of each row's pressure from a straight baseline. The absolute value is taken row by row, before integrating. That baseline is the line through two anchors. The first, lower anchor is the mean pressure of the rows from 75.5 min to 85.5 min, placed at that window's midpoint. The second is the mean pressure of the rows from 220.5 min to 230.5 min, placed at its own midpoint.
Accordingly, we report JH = 104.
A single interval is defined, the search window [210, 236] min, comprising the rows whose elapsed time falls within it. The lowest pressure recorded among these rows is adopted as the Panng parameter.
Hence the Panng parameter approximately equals 111.9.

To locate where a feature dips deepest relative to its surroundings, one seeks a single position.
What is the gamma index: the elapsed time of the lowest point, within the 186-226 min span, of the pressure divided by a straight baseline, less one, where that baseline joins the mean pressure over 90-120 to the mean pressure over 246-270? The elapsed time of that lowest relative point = 188 min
